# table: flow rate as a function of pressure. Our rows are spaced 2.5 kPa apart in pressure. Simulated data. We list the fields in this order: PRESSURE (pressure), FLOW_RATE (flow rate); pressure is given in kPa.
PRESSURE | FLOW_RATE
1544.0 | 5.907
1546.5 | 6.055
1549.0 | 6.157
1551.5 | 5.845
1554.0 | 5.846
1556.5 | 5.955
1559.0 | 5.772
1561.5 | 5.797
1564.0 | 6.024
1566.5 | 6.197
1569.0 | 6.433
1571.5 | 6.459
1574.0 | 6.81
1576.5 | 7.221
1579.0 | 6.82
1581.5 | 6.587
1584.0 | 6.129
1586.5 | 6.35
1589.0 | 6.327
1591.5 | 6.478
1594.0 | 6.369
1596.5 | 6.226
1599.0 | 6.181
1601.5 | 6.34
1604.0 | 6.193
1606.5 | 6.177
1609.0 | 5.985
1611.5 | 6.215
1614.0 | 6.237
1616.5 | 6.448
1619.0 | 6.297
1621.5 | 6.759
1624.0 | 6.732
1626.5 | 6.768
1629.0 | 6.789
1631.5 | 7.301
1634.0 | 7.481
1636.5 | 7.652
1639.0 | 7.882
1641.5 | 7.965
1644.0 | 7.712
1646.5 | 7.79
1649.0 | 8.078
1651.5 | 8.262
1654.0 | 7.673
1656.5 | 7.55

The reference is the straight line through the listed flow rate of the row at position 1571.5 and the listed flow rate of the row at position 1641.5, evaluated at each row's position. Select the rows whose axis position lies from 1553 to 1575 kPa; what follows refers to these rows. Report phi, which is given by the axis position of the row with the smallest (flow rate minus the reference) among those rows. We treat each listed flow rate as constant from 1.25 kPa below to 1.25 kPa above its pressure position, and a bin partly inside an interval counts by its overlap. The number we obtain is 1561.5 kPa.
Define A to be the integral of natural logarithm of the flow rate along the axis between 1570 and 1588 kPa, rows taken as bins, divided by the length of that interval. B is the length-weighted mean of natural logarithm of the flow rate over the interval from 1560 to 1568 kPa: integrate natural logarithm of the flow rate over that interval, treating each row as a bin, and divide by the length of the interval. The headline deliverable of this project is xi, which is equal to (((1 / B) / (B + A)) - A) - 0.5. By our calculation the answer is -2.24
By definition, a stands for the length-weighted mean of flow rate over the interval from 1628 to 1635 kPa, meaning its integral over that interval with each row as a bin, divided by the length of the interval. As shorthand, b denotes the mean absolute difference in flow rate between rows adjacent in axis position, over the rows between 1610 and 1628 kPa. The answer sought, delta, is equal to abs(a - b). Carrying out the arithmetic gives 7.0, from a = 7.2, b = 0.15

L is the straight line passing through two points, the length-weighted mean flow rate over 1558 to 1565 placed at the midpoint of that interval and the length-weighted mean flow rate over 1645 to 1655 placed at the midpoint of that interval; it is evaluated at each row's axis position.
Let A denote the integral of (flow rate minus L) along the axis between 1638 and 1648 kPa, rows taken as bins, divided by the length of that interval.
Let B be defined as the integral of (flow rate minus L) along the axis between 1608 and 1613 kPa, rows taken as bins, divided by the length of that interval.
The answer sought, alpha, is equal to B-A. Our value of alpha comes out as -1.0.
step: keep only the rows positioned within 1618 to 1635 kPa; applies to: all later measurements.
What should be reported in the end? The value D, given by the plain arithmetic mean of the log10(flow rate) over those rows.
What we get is 0.837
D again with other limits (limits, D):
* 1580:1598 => 0.803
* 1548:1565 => 0.772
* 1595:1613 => 0.792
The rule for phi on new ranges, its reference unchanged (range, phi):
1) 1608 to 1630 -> 1609.0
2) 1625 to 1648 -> 1629.0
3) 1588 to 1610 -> 1609.0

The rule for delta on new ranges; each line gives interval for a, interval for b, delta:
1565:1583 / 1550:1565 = 6.5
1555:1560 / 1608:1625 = 5.7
